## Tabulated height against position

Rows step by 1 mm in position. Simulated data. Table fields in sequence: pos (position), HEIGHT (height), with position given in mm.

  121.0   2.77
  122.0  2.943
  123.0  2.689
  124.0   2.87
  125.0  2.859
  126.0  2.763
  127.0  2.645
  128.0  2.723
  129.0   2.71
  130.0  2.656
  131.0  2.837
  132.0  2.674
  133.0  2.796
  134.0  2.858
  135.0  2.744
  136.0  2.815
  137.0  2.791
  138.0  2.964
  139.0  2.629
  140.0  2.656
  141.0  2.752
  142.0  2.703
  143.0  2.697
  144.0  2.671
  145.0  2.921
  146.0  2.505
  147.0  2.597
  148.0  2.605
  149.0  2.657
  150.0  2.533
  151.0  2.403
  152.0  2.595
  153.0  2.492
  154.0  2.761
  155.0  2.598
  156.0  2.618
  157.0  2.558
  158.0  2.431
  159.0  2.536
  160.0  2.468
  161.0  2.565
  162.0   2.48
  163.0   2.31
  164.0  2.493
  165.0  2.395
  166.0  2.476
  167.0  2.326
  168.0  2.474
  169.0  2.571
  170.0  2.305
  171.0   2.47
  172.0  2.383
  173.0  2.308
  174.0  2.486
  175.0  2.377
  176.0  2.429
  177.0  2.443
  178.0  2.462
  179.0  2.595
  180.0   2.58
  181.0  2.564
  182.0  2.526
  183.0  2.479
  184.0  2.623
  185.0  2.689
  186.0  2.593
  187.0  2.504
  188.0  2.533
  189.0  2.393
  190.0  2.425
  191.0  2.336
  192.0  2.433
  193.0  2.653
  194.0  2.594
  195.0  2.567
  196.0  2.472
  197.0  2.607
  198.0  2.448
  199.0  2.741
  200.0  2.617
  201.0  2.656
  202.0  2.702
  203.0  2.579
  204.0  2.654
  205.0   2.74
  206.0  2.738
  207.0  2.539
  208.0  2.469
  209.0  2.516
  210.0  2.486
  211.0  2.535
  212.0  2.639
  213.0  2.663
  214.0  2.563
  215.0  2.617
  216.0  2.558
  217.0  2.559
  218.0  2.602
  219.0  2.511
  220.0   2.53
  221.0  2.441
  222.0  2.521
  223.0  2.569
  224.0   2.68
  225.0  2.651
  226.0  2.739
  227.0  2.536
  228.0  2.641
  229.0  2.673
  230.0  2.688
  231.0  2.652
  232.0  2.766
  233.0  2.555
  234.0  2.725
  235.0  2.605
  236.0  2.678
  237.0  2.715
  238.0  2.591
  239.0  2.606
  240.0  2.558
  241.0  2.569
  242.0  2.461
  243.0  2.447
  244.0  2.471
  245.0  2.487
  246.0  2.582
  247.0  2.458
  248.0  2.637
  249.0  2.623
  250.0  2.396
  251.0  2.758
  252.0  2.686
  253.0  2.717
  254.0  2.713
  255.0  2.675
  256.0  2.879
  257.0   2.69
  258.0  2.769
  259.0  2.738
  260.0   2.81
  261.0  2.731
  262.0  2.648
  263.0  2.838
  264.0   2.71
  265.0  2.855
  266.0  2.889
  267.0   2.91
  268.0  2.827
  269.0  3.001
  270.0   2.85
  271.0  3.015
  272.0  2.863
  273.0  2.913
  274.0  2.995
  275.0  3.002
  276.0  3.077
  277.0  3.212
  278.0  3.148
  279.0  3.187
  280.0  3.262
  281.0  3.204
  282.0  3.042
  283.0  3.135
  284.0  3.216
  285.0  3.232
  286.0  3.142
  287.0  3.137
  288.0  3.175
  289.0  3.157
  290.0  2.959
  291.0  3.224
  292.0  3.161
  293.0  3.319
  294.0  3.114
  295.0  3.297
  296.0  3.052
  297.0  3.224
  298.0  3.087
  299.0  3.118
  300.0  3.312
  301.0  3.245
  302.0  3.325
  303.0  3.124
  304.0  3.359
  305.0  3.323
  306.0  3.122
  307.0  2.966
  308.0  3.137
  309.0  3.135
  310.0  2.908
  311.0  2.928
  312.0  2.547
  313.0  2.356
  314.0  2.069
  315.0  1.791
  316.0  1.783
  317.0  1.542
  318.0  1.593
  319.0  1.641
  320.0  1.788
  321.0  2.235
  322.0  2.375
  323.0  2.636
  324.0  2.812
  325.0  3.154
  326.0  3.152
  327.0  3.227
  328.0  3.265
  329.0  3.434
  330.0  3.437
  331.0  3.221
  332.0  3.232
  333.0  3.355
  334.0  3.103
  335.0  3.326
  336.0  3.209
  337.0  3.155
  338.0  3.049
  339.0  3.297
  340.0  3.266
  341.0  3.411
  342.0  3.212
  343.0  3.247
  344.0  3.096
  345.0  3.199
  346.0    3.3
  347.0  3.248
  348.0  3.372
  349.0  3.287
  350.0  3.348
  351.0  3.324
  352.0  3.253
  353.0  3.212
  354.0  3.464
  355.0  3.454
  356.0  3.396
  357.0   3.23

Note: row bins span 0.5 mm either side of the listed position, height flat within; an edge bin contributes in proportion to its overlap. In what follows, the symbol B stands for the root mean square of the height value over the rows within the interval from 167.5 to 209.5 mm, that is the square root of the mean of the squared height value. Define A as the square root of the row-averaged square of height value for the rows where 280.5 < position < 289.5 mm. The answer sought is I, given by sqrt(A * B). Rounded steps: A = 3.16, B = 2.5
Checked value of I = 2.83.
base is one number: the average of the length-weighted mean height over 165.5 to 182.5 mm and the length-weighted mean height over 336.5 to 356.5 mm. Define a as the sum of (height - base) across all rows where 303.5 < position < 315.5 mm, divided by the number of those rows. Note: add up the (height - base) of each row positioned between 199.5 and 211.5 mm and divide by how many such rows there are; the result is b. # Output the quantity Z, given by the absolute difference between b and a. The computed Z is 0.20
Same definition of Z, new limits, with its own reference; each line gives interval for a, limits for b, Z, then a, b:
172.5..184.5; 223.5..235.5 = 0.17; -0.4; -0.21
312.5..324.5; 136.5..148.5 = 0.66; -0.8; -0.16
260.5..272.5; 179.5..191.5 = 0.32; 0.0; -0.35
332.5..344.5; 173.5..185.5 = 0.71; 0.4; -0.35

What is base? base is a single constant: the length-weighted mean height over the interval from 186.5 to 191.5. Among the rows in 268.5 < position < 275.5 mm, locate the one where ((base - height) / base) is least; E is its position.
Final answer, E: 271.0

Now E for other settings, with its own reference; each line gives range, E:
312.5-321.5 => 313.0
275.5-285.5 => 280.0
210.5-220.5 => 213.0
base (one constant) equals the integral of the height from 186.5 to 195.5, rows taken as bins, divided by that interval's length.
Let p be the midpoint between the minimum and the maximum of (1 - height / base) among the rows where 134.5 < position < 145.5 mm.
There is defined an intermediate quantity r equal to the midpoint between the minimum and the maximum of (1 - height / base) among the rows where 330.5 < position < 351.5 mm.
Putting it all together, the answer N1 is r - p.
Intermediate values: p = -0.122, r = -0.30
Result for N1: -0.17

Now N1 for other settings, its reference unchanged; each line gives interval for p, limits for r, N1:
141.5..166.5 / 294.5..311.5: -0.21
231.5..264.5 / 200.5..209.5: 0.01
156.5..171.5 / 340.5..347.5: -0.33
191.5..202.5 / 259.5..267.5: -0.08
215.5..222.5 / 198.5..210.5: -0.03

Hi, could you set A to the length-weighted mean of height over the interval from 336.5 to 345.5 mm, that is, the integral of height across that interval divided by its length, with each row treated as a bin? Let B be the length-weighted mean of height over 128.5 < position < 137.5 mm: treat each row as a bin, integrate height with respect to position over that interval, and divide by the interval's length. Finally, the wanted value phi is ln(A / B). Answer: 0.15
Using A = 3.21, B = 2.76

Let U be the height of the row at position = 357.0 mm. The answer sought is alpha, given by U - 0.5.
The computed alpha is 2.73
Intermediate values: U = 3.23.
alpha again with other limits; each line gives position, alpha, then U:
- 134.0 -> 2.36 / 2.858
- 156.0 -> 2.12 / 2.618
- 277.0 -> 2.71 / 3.212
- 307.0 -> 2.47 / 2.966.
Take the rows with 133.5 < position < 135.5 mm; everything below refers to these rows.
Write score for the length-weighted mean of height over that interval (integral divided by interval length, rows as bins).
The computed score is 2.8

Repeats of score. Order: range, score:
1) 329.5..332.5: 3.3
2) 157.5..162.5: 2.5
